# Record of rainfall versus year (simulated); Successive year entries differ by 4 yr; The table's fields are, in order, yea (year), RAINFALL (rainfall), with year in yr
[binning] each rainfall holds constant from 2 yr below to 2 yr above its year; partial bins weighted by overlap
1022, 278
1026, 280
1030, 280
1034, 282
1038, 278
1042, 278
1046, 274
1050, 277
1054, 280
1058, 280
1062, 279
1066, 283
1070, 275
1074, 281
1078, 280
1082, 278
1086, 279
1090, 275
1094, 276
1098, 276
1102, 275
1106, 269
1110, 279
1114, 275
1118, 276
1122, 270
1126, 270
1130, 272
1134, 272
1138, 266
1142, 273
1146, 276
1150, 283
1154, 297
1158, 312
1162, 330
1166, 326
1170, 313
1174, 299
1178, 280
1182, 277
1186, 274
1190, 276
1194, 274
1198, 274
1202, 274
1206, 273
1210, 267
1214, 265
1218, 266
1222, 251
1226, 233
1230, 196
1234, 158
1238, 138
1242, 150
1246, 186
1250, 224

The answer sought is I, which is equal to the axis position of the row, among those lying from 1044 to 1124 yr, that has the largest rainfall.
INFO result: 1066 yr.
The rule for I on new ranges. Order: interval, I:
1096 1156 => 1154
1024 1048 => 1034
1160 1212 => 1162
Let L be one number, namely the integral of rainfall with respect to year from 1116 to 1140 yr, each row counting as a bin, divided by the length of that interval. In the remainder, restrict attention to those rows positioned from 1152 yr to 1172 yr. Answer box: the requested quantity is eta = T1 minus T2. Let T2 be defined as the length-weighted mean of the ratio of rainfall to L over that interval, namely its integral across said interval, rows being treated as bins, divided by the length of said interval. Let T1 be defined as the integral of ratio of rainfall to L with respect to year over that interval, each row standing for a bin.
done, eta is 22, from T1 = 23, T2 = 1.165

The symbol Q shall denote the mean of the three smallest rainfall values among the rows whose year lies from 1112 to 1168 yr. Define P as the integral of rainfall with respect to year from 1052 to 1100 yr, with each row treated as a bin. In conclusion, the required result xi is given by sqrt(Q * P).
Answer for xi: 1895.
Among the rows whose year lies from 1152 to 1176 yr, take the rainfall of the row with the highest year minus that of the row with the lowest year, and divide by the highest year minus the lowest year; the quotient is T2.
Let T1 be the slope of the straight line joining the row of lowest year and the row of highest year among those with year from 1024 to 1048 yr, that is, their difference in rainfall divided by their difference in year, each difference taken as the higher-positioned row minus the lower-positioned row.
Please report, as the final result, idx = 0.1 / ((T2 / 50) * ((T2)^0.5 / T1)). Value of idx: -47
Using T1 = -0.30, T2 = 0.10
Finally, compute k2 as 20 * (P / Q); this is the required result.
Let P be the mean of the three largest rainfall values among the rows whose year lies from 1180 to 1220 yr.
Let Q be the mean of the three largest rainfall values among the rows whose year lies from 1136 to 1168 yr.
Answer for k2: 17.1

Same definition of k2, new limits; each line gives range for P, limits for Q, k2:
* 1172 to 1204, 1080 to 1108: 20.6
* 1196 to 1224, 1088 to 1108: 19.9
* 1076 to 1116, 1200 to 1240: 20.6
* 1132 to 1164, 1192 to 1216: 22.8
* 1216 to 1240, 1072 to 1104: 17.9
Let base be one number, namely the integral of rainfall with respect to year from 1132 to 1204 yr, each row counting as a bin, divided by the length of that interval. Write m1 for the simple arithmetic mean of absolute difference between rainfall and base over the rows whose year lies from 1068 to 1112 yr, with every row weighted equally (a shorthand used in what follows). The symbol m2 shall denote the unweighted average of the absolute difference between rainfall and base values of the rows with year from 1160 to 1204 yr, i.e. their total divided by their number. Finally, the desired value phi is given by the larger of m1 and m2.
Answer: 18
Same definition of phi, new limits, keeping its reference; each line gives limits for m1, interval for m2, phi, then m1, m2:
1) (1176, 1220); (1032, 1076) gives 15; 15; 8.7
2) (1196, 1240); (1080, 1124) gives 52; 52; 12.3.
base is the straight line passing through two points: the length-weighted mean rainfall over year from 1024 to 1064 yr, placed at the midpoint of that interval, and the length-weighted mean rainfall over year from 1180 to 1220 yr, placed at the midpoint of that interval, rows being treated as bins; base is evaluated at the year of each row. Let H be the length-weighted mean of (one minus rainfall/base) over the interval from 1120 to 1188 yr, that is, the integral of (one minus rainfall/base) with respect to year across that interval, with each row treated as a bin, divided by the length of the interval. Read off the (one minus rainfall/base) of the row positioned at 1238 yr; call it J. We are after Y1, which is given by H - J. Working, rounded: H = -0.050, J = 0.490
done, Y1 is -0.54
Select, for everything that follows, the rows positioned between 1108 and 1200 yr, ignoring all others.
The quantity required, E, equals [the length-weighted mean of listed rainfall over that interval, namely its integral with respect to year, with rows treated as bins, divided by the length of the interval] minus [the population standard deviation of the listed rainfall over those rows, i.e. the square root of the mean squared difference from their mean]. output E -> 266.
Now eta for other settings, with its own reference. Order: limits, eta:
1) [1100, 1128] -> 27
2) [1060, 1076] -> 15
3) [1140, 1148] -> 7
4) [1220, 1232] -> 9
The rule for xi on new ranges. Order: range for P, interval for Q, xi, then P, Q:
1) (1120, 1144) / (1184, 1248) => 982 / 6492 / 149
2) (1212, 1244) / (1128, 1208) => 1338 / 6628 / 270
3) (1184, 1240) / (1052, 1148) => 1916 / 13676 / 268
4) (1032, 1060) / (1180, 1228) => 1395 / 7796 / 250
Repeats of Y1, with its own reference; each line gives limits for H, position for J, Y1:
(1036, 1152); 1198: 0.01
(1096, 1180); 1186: -0.03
